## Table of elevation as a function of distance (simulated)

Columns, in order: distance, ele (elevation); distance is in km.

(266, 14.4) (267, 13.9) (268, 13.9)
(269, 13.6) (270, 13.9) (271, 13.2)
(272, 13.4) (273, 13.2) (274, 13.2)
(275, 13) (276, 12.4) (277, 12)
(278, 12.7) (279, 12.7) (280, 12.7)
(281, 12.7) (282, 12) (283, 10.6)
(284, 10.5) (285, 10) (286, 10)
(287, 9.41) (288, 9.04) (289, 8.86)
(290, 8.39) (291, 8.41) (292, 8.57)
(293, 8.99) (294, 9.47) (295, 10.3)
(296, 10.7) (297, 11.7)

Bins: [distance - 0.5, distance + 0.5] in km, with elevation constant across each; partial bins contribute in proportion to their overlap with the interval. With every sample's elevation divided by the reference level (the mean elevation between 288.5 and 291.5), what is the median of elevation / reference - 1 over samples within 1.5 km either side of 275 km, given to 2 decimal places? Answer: 0.52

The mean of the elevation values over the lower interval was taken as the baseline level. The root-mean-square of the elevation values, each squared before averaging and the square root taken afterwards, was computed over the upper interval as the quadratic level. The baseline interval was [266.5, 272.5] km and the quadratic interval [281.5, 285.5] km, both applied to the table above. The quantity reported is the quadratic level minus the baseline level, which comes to -2.8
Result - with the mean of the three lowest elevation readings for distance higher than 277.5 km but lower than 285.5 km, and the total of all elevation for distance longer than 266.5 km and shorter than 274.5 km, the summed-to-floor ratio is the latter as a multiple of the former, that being 10.4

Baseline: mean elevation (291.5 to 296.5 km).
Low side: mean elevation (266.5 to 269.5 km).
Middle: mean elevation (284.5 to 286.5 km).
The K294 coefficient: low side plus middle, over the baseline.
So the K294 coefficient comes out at 2.5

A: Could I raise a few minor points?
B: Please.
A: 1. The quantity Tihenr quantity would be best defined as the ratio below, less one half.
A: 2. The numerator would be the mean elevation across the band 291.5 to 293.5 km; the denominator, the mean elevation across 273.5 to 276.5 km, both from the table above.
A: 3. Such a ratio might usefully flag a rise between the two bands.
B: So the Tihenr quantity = 0.18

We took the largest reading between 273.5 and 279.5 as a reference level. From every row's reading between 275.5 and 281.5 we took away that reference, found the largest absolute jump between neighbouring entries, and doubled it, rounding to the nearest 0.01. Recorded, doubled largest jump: 1.40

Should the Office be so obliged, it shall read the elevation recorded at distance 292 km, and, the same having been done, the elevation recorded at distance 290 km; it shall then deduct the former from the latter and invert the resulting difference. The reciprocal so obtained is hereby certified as -5.6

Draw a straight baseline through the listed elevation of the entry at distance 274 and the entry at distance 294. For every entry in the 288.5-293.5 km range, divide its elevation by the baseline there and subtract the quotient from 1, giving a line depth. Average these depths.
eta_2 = 0.14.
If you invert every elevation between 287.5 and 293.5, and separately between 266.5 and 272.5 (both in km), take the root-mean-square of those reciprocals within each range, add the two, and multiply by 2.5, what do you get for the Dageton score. 0.471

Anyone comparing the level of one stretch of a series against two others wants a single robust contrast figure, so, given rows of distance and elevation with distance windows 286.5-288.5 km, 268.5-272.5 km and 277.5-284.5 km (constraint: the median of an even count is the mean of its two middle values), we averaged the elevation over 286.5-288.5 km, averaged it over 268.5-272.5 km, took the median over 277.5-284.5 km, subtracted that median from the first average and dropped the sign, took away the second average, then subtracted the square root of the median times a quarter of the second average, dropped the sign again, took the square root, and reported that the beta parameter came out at 4.07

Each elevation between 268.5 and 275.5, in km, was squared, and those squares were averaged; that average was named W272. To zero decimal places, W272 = 178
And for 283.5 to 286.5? 103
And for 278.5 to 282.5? 157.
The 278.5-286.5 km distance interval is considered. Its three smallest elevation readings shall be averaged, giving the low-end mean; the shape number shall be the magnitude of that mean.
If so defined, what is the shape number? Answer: 10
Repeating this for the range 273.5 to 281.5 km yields 12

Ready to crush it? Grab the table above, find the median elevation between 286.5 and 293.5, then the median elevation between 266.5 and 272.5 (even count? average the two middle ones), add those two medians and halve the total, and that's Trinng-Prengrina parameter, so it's 11.3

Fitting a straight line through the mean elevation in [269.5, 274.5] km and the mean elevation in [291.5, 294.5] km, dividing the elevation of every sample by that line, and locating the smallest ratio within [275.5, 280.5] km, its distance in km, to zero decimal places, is 277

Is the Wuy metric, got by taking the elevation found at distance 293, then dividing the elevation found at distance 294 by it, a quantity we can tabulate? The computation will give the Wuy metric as 1.05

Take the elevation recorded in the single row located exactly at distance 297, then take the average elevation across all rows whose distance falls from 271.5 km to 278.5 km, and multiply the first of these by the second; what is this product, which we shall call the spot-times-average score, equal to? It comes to 150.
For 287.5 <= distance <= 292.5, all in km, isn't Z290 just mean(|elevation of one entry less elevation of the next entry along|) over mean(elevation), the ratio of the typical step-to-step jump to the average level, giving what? 0.024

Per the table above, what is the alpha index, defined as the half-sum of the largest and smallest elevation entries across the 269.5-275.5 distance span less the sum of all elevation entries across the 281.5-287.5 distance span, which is -49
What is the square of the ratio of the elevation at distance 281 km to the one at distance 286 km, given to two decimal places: 1.61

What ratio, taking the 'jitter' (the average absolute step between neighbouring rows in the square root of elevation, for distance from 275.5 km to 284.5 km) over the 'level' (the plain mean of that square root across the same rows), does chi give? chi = 0.017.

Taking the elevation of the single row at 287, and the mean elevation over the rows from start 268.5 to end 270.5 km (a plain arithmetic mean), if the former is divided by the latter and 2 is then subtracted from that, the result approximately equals -1.32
